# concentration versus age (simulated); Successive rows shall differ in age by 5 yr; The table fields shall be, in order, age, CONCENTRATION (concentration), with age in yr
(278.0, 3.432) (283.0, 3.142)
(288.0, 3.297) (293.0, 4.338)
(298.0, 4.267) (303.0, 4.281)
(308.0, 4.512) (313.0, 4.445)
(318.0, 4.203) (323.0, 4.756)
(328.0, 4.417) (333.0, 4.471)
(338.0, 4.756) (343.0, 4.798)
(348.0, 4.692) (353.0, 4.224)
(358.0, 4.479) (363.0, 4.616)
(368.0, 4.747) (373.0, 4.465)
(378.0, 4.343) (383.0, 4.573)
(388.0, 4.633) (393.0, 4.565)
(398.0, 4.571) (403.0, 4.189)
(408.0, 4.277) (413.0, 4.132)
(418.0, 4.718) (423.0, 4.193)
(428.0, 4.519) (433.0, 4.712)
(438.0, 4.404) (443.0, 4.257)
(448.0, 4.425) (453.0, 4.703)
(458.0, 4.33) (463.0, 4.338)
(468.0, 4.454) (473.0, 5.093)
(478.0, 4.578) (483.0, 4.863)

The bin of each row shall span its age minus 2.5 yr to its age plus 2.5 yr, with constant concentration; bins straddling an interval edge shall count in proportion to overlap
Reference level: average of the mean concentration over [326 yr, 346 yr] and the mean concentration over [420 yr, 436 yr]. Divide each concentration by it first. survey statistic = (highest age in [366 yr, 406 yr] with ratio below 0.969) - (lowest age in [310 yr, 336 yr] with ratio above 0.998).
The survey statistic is 80 yr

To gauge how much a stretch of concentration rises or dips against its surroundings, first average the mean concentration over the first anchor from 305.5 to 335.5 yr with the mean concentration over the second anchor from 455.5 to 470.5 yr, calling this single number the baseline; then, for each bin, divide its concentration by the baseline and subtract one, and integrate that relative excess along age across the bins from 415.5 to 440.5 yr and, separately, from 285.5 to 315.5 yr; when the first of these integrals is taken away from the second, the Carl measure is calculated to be -2.1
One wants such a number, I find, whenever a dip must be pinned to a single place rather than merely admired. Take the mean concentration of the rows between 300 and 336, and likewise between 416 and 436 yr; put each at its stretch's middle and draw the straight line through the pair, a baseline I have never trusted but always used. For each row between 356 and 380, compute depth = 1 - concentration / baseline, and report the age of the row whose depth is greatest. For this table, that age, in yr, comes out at 378.0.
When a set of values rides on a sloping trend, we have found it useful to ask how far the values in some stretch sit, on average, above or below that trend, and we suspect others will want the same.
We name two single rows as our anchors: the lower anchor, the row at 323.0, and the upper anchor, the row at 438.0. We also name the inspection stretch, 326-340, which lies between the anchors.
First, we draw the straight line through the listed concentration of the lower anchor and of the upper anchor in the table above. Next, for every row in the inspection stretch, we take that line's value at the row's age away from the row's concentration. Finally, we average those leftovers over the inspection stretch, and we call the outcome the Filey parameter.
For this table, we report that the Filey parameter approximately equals -0.18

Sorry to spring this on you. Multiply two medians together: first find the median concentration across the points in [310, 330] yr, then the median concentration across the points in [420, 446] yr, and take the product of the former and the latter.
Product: 19.5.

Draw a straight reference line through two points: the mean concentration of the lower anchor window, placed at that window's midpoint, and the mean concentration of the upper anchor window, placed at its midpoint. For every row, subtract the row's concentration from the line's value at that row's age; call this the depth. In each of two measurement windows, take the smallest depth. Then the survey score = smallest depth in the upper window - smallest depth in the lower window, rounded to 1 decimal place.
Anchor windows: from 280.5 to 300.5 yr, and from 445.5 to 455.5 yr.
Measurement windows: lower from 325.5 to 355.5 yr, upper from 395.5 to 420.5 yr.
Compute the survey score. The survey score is 0.5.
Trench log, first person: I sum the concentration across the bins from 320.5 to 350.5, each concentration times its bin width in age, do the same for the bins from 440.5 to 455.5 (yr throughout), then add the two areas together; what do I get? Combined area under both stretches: 206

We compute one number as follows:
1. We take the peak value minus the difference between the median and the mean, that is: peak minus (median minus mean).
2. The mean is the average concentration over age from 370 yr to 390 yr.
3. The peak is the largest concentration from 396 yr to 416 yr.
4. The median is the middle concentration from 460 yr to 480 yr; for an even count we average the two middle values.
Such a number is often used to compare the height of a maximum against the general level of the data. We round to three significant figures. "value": 4.56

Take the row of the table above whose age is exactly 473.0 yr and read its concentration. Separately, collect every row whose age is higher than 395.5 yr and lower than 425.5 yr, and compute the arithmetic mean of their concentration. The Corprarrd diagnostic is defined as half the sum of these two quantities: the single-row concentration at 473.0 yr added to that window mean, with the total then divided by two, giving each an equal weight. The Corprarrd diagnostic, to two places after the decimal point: 4.72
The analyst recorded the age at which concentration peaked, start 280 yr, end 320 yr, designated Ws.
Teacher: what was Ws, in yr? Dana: 308.0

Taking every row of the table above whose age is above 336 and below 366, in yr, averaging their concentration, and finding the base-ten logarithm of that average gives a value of 0.662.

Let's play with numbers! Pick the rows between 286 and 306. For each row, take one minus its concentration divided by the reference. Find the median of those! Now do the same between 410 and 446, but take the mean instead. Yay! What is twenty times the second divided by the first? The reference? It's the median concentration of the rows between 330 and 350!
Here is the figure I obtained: 14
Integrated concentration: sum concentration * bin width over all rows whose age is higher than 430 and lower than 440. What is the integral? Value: 45.6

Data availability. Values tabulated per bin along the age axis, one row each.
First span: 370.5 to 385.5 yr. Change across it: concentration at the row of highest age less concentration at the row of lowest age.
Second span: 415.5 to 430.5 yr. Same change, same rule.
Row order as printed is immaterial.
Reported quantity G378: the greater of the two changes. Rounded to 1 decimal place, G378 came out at 0.1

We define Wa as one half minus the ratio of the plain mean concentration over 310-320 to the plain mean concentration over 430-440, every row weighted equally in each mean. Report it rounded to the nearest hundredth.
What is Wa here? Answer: -0.45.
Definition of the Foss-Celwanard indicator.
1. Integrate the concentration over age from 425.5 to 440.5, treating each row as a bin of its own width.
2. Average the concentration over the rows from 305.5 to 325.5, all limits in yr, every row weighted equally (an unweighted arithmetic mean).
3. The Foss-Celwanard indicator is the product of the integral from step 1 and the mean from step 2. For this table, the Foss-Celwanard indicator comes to 305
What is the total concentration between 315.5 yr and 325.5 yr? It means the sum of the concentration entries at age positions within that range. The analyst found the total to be 8.96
